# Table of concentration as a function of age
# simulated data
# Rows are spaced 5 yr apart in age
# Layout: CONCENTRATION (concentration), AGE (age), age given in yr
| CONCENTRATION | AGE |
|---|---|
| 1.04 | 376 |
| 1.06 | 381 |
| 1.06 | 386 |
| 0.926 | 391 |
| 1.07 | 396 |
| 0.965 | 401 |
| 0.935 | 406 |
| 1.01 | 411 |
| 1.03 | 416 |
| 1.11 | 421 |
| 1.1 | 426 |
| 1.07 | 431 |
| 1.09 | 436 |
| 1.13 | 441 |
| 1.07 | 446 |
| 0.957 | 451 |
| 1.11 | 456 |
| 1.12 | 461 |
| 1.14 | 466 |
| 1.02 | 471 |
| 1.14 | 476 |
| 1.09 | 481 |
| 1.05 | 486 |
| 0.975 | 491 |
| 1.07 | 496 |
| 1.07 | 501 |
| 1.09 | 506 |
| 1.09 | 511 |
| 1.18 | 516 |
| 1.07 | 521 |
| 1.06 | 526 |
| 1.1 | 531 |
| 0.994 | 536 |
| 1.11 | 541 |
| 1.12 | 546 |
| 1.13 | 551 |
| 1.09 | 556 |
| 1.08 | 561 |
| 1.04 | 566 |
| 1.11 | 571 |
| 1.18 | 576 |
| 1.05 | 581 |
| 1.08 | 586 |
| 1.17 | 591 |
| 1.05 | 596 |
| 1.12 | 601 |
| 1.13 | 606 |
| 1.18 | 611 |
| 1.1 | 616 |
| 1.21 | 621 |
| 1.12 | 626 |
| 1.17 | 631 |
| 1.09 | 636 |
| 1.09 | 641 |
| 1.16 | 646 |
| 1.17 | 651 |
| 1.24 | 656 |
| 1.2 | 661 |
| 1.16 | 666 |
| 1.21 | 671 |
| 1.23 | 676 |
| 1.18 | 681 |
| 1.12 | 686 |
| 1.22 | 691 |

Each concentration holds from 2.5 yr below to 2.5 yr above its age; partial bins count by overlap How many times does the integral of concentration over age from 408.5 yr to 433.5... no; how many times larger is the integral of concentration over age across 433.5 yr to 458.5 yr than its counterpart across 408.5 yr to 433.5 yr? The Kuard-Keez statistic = 1.01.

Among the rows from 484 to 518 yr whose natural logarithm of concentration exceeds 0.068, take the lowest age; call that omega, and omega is 506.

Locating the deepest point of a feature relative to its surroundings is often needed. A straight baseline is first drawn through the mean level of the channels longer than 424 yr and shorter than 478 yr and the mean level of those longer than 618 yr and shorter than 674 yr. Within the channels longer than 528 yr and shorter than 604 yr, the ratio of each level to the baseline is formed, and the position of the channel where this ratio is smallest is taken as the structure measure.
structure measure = 536 yr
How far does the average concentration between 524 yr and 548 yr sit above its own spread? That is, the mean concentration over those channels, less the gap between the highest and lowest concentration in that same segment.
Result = 0.95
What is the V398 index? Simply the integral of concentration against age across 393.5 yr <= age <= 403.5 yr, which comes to 10.2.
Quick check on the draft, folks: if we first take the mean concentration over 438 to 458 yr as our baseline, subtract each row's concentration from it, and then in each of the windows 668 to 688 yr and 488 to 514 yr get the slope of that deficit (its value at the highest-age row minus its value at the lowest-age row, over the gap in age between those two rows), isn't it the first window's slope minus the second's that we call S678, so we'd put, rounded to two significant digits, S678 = 0.012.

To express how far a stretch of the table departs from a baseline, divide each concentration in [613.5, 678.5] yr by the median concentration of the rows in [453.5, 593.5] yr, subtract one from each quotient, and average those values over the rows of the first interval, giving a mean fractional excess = 0.069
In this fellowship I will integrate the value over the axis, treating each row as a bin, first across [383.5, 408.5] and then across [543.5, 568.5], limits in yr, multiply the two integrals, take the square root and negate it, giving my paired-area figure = -26.0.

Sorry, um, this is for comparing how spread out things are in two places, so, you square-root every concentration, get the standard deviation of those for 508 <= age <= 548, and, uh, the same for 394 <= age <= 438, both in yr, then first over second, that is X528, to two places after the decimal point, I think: 0.84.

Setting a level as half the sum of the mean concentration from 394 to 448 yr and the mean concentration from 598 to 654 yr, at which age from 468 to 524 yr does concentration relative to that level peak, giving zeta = 516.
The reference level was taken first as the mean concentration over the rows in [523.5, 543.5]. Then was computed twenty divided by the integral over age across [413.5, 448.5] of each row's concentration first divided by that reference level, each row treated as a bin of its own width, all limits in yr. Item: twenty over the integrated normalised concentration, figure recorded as 0.56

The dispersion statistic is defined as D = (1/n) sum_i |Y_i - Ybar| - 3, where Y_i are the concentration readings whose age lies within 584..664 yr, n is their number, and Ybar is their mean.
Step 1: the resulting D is -2.955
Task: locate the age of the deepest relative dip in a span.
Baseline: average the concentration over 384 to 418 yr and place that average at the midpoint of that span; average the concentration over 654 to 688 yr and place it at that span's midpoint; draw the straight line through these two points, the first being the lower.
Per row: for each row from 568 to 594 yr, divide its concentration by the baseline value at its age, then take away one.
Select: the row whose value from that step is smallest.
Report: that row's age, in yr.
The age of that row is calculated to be 581 yr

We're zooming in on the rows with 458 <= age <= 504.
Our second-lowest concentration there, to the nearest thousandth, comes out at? 1.020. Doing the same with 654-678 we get 1.200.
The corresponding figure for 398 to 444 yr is 0.965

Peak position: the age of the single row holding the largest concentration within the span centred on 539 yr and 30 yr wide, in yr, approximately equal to 551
